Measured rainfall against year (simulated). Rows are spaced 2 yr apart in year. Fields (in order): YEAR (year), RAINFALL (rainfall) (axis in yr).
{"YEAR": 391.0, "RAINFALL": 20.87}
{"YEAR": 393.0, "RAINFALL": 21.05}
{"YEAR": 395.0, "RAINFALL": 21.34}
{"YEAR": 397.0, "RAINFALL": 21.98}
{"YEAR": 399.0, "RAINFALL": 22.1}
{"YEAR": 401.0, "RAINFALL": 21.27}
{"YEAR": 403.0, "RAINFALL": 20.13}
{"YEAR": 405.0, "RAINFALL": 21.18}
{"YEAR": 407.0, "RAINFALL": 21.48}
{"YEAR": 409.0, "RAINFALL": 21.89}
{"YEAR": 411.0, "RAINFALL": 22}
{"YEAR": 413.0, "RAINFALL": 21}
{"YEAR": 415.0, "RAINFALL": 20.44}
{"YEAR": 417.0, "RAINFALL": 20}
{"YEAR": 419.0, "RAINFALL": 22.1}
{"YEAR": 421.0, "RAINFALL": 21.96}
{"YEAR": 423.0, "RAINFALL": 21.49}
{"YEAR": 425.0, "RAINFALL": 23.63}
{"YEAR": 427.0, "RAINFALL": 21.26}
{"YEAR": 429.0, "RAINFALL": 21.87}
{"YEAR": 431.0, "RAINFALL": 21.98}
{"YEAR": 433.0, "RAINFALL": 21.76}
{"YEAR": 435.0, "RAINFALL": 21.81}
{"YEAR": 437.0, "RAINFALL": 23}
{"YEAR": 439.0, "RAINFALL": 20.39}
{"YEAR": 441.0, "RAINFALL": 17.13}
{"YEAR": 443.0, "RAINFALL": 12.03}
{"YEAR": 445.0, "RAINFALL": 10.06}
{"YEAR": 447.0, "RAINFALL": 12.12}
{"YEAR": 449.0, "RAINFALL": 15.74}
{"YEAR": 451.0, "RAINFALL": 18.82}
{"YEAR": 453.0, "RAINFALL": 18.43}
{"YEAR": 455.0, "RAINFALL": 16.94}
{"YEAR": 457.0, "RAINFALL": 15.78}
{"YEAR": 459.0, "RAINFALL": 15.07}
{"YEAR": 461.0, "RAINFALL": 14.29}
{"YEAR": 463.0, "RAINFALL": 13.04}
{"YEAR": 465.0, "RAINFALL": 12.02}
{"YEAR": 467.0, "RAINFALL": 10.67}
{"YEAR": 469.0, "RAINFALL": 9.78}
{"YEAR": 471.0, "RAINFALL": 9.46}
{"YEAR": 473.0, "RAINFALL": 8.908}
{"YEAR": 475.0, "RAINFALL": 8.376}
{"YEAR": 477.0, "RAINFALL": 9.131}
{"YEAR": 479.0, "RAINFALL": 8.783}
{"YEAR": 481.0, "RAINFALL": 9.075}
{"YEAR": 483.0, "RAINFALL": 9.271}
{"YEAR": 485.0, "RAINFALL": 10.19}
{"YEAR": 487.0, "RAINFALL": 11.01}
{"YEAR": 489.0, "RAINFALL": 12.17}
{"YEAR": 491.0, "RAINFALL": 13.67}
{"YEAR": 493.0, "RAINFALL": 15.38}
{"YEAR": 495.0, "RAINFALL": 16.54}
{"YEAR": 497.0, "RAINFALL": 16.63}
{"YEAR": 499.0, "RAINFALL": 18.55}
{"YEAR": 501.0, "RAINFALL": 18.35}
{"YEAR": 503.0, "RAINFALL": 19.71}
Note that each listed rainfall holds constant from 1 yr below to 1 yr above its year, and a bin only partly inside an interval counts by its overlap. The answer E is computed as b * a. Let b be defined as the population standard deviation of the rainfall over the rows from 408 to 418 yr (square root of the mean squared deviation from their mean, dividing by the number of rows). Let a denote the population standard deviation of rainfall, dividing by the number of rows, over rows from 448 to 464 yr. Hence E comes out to 1.5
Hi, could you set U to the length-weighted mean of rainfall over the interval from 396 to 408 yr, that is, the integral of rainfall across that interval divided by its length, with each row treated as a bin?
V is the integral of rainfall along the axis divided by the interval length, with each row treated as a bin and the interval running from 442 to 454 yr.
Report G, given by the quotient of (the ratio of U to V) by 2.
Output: 0.73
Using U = 21.4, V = 15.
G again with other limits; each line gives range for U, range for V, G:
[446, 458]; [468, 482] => 0.90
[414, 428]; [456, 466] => 0.77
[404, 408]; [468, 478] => 1.17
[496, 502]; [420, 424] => 0.41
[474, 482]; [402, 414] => 0.21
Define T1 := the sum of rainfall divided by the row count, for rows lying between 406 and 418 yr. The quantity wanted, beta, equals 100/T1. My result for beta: 4.7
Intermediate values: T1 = 21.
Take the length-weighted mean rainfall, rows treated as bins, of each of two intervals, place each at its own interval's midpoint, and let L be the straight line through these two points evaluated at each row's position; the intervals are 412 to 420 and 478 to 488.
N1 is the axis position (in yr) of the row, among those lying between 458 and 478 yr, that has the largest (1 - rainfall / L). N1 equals 475.0 yr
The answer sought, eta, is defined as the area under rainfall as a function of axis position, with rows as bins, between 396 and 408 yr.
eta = 256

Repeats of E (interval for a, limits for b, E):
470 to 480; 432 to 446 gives 1.7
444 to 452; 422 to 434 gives 2.6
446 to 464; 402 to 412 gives 1.4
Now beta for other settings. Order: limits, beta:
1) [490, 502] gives 6.1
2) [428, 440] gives 4.6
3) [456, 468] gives 7.4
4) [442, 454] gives 6.9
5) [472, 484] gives 11.2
